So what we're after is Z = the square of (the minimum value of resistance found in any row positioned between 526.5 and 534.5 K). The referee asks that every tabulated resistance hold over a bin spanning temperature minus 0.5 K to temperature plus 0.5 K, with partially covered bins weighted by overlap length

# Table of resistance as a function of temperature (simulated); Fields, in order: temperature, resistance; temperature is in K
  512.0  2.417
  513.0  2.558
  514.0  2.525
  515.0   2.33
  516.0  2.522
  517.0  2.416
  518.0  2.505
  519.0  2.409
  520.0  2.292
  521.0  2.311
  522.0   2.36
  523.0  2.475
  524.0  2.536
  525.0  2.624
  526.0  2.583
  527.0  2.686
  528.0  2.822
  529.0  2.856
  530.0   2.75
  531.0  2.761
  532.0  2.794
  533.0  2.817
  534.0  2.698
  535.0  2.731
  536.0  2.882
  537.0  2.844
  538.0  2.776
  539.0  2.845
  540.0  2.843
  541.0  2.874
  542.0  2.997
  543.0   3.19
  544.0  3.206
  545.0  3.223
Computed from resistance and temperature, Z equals 7.2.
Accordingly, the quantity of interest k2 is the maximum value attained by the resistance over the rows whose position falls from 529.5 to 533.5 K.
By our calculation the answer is 2.817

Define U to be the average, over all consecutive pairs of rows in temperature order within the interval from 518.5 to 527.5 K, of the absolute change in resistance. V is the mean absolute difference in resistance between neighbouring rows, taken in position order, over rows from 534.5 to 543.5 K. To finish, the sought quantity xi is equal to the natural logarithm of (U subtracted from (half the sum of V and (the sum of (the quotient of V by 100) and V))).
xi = -4.5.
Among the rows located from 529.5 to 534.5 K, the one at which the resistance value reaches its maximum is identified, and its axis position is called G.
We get 533.0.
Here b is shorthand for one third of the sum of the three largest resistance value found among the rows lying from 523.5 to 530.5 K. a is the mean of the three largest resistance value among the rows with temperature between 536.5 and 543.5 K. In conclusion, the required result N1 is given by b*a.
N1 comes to 8.5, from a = 3.02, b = 2.81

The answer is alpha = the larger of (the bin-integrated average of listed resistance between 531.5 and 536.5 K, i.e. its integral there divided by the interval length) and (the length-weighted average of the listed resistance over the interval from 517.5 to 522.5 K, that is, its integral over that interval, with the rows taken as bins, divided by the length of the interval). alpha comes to 2.78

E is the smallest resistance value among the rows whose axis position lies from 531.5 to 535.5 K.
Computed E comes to 2.698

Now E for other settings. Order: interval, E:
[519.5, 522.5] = 2.292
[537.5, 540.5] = 2.776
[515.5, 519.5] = 2.409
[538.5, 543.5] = 2.843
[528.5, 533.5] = 2.75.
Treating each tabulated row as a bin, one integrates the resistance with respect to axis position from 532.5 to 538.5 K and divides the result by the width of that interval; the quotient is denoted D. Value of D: 2.8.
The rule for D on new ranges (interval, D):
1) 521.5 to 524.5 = 2.5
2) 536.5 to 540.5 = 2.8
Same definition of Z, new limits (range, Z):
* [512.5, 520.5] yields 5.3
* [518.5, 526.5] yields 5.3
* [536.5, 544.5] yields 7.7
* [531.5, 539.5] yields 7.3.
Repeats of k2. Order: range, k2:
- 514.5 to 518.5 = 2.522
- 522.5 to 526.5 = 2.624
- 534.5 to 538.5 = 2.882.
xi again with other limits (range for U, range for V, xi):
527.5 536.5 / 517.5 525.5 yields -4.2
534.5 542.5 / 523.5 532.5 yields -7.6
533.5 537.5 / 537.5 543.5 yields -4.6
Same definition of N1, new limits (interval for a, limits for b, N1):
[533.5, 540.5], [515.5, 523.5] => 7.1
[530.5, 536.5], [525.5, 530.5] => 8.0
